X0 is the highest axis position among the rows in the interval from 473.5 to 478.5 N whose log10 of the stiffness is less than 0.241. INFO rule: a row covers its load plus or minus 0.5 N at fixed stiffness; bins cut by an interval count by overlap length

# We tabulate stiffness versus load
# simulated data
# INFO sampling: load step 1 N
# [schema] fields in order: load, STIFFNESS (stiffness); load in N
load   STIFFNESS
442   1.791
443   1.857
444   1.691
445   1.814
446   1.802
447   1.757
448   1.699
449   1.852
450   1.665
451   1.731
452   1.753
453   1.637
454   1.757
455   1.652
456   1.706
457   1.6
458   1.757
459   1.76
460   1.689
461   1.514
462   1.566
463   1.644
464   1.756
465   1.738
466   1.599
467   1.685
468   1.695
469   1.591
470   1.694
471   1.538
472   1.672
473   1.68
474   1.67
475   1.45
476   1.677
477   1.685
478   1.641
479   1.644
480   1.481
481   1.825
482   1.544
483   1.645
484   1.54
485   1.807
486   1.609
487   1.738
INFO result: 478 N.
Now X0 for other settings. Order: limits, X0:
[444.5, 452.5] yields 451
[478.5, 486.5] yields 486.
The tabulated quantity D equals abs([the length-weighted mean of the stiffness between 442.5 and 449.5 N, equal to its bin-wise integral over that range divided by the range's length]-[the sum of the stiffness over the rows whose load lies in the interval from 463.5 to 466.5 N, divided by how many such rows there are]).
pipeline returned 0.084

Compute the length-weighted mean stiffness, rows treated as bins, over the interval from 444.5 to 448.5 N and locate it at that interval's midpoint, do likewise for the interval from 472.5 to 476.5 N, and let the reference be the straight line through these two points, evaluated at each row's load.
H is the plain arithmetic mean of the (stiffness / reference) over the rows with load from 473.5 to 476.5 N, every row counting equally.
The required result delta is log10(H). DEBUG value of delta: -0.005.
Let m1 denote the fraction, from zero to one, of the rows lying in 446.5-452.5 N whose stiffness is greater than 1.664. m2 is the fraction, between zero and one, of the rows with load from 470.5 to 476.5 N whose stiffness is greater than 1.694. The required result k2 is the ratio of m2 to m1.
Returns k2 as 0.00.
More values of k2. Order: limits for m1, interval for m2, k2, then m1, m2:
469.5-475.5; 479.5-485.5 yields 0.50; 0.67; 0.3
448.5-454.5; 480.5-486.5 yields 0.40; 0.83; 0.3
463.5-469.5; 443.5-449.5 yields 1.25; 0.67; 0.8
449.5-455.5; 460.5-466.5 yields 0.50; 0.67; 0.3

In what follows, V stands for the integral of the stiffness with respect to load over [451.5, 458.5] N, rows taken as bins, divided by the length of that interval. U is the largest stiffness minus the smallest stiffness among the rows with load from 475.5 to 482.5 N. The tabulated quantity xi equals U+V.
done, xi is 2.04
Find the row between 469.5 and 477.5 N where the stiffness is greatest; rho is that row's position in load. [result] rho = 470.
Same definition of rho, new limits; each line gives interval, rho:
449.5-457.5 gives 454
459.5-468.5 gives 464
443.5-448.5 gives 445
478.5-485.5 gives 481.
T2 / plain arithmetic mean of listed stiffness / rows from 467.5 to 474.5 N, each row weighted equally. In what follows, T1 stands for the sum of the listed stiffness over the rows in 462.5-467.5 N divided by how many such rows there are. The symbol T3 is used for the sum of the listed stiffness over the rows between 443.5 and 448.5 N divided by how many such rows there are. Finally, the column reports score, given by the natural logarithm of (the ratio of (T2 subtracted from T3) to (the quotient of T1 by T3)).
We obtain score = -2.2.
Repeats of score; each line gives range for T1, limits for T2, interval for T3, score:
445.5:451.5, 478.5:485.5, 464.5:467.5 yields -3.5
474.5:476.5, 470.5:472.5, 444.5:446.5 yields -1.4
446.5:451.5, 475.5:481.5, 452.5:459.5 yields -3.3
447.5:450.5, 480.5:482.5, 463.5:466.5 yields -4.4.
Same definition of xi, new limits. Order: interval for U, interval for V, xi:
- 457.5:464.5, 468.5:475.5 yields 1.86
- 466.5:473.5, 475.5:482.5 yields 1.80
